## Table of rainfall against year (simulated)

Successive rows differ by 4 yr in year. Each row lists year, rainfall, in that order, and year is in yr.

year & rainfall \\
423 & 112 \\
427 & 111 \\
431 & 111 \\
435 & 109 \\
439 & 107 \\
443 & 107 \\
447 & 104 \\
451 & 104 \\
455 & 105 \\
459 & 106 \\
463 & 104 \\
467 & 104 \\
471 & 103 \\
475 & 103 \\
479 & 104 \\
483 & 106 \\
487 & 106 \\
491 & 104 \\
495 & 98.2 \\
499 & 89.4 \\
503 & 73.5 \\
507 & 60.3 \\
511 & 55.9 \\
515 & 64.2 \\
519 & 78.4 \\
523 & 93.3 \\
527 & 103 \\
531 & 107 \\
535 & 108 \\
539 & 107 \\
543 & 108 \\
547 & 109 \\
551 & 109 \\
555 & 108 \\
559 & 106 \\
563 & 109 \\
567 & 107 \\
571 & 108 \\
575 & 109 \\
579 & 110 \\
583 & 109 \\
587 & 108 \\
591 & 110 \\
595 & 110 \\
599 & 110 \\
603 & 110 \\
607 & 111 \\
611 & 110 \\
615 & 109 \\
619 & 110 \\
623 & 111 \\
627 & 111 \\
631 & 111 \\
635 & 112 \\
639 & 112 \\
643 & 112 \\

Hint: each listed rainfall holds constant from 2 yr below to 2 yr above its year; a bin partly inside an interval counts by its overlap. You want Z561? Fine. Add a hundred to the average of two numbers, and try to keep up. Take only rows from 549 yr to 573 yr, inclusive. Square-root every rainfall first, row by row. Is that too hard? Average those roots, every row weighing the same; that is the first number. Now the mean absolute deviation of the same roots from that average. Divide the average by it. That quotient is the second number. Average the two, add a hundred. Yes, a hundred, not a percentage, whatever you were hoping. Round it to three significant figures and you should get 226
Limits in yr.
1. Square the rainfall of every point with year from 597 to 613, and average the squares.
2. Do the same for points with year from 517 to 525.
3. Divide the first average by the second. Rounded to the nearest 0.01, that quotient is 1.64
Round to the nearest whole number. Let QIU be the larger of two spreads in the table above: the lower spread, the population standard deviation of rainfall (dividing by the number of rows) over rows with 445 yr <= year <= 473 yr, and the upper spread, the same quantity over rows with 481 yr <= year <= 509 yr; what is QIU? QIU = 17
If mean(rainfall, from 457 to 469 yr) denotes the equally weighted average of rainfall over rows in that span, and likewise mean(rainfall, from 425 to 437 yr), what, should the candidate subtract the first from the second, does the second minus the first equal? 5.7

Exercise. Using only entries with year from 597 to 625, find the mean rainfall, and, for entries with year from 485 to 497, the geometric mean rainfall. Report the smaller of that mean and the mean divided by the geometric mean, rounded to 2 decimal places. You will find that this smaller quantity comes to 1.07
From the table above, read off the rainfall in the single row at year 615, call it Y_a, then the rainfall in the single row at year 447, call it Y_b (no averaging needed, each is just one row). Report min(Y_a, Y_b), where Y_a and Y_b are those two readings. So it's 104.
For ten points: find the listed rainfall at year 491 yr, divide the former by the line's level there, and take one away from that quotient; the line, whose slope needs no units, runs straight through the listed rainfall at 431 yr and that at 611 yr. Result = -0.06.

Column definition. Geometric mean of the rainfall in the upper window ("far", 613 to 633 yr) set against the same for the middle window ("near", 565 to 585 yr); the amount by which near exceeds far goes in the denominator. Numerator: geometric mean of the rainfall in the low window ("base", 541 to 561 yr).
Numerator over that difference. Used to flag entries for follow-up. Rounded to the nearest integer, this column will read -60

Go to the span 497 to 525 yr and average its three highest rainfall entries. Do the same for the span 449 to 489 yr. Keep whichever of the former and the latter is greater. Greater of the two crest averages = 106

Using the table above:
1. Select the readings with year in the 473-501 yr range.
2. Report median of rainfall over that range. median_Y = 104.0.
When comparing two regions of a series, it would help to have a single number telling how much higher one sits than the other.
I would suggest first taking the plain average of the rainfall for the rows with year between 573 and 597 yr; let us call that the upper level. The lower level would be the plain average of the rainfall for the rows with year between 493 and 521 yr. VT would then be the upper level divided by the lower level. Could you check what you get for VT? 1.47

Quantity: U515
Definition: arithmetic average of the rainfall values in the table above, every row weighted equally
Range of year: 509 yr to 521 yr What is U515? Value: 66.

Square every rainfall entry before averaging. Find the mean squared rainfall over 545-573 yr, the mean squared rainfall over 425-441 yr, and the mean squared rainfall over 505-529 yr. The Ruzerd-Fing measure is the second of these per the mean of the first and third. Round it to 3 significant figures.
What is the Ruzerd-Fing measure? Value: 1.35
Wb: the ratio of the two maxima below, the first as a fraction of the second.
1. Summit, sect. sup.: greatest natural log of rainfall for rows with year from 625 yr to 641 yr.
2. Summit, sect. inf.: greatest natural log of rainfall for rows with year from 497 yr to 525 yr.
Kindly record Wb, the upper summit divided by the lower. 1.04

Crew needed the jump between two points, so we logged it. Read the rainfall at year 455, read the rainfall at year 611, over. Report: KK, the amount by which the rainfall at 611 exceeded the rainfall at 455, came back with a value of 5.0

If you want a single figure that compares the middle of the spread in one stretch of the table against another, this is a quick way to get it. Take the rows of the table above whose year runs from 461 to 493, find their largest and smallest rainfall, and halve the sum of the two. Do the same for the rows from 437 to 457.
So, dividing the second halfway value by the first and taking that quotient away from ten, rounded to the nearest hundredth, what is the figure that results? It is 8.99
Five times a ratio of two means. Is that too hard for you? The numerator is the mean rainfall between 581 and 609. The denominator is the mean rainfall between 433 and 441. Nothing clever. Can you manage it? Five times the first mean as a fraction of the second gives 5.08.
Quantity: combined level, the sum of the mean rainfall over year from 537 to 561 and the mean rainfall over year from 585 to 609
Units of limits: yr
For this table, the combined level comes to 218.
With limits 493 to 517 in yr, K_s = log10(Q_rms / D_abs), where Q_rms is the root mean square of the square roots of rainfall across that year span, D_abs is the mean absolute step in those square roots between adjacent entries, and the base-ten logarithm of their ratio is 1.16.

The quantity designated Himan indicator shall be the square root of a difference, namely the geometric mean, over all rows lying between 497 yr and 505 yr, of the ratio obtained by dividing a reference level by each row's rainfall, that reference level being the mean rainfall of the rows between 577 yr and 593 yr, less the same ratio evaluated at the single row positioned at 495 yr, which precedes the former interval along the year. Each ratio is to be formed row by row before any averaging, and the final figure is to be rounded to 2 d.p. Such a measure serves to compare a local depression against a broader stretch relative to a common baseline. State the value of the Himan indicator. 0.48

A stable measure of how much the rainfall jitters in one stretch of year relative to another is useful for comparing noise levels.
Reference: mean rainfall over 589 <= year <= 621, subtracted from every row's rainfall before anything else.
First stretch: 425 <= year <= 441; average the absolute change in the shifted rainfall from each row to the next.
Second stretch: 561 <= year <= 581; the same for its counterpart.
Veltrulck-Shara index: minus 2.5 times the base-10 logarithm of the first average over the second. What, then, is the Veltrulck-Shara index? 0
